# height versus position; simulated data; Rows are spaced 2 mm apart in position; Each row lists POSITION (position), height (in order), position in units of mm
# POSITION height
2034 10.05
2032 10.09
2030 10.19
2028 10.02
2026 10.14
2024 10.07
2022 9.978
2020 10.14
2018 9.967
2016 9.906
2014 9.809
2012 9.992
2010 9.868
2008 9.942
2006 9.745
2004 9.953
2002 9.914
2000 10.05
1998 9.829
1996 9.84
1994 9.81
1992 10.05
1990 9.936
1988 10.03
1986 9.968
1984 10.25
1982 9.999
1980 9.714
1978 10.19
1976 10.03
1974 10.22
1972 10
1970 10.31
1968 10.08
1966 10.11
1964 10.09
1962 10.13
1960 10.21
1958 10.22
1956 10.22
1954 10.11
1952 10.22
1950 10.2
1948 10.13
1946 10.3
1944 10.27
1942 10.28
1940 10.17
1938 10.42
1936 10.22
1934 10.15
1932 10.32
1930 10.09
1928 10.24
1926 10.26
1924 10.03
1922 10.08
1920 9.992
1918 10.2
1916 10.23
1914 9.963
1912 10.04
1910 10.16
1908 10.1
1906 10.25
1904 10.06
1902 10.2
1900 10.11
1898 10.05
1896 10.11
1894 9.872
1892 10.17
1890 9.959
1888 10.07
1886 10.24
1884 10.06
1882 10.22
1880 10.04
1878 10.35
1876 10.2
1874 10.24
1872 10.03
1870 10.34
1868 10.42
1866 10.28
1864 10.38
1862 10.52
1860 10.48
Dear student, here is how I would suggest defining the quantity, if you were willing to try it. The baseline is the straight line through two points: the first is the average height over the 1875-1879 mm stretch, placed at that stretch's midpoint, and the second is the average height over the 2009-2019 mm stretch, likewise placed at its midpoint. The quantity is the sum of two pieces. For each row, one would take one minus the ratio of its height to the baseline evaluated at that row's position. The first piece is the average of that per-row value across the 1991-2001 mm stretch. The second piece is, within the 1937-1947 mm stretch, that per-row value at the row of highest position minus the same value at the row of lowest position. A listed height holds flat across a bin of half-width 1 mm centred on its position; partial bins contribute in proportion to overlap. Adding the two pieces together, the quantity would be 0.014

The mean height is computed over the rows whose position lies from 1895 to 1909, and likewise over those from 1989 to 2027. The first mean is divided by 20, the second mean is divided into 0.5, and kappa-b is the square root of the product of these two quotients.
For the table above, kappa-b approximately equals 0.160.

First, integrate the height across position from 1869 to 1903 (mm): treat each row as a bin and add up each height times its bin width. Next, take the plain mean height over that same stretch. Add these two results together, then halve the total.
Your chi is 177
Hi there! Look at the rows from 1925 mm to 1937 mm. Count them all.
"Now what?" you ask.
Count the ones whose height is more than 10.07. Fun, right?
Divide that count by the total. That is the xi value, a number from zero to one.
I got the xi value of 1.00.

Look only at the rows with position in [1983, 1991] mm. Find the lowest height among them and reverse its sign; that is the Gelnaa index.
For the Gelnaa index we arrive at -9.9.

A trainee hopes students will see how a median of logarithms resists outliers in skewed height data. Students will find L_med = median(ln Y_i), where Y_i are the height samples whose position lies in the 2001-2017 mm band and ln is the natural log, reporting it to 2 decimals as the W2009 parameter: 2.29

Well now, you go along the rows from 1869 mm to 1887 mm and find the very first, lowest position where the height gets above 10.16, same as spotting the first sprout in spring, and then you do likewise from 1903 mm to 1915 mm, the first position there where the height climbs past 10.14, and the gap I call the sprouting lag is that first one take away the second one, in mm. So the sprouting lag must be -36 mm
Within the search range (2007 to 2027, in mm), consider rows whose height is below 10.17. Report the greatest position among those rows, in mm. 2026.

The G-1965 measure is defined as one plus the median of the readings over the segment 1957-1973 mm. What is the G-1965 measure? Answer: 11.12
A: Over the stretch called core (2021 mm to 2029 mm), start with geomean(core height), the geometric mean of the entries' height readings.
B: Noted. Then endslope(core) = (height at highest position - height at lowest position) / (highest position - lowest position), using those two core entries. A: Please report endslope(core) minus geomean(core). -10.0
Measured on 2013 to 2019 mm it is -9.9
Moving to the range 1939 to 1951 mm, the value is -10.2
